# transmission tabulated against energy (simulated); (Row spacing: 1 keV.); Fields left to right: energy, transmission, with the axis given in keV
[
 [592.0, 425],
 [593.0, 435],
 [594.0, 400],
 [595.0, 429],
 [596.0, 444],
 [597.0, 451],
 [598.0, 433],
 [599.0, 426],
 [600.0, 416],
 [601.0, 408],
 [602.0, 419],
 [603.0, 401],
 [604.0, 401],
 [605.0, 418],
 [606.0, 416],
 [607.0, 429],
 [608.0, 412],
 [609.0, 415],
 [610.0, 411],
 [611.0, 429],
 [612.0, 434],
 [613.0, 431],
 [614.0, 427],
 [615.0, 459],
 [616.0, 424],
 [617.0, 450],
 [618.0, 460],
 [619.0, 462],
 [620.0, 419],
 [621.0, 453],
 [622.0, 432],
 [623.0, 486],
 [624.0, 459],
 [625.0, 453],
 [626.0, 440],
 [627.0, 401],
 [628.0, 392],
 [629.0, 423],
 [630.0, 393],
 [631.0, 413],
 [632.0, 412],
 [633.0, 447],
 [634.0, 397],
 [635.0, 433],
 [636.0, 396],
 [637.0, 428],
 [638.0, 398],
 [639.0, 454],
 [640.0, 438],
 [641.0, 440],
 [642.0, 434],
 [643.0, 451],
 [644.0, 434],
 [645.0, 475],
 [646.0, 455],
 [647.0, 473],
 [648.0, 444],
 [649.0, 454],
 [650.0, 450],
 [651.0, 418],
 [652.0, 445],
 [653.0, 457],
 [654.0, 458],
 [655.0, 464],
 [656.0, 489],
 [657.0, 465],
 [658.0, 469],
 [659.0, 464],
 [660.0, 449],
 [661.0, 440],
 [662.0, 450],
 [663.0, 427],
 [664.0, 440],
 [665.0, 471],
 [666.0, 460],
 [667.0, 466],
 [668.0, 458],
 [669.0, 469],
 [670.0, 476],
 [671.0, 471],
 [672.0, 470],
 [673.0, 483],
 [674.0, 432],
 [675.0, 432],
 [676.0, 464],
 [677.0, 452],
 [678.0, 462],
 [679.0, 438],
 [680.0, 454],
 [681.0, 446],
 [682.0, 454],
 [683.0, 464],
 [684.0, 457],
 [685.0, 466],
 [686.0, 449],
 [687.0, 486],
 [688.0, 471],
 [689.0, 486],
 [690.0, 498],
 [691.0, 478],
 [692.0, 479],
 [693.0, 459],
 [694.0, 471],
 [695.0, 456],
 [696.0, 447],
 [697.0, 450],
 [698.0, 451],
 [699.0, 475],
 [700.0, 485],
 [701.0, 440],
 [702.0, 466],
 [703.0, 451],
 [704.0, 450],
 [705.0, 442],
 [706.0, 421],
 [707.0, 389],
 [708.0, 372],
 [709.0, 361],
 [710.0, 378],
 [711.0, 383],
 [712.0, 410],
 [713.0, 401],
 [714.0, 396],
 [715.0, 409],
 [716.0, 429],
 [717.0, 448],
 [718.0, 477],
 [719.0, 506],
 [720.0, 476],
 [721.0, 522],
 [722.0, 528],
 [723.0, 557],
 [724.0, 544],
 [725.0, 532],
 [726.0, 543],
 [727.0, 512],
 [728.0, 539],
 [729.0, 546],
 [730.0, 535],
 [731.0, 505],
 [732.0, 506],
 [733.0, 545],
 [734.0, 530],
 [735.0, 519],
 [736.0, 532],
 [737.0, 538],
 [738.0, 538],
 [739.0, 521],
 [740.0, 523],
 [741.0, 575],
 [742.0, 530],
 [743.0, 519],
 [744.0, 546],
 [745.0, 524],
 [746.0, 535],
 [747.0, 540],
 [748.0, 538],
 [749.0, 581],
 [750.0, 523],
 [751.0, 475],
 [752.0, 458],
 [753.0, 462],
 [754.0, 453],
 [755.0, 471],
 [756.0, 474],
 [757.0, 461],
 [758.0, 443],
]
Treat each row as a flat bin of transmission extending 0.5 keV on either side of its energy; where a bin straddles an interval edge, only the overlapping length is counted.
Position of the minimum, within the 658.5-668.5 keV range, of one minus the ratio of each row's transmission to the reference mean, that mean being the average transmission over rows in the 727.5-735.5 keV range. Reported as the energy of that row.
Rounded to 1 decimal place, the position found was 665.0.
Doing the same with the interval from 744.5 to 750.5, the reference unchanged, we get 749.0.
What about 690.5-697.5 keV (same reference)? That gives 692.0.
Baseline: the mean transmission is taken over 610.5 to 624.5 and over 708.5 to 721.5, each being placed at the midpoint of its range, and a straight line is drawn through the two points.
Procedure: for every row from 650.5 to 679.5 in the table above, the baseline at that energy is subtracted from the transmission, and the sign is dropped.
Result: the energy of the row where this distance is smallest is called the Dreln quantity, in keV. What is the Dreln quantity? 661.0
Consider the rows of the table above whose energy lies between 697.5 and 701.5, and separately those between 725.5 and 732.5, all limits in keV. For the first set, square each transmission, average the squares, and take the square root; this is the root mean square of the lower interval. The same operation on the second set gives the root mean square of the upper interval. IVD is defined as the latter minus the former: 64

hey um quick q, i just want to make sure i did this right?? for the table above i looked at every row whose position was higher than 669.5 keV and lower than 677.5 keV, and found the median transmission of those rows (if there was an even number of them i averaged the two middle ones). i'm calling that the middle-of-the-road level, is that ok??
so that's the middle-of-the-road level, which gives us 467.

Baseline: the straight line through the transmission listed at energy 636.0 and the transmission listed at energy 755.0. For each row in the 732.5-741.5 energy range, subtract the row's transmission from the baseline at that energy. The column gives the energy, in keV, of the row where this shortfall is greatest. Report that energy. 739.0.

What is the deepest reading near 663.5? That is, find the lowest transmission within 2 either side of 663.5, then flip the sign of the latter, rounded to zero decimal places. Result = -427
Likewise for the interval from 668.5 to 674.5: -432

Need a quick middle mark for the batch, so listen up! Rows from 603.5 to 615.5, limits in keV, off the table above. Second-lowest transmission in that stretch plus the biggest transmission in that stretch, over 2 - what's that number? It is 435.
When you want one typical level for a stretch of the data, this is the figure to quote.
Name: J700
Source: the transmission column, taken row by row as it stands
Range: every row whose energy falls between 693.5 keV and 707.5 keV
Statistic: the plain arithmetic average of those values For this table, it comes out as 450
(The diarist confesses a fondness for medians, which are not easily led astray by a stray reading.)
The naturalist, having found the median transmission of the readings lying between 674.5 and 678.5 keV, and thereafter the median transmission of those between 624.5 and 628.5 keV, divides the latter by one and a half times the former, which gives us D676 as 0.613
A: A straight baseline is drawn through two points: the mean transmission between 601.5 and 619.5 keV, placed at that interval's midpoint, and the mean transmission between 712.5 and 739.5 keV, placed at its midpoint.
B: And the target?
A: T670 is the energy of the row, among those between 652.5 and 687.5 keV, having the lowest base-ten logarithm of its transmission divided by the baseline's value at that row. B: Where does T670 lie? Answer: 675.0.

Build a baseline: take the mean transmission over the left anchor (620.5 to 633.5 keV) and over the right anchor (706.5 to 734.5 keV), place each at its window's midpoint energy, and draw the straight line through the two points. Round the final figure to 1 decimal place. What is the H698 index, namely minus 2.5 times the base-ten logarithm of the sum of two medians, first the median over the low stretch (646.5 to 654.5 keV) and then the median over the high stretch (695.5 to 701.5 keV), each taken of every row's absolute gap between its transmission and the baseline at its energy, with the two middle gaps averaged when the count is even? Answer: -3.6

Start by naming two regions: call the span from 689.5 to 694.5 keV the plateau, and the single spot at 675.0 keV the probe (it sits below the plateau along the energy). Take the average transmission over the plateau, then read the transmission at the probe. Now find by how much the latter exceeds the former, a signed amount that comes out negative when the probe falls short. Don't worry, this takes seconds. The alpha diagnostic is -45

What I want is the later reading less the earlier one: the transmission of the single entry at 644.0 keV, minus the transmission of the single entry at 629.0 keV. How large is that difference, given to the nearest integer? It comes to 11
